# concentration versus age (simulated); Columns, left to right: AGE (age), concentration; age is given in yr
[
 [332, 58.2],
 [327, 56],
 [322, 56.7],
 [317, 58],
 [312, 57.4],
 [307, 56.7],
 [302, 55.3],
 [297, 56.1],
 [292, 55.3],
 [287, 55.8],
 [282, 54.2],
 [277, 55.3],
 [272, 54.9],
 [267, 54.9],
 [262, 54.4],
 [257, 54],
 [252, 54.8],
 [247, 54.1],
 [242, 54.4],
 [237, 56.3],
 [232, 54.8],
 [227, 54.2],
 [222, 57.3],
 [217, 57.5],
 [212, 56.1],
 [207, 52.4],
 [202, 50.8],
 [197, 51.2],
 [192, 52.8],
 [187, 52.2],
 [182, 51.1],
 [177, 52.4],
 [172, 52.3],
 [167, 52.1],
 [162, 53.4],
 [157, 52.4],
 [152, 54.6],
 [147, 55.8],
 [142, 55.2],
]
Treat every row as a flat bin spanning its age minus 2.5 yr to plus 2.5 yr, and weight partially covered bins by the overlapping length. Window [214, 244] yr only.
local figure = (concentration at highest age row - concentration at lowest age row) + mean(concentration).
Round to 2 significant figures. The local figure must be 53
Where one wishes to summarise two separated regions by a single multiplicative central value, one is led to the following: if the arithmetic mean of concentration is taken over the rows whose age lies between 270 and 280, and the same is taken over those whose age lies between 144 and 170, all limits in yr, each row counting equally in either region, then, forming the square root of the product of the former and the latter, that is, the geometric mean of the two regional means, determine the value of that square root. 54.4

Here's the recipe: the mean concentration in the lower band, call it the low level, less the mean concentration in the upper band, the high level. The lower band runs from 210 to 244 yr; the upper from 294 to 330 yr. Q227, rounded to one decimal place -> -0.8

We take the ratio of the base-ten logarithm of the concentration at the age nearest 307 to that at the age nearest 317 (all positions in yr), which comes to 0.99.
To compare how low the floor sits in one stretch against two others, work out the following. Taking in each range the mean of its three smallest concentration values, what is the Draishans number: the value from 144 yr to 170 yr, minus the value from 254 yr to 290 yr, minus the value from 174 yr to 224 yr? -52.6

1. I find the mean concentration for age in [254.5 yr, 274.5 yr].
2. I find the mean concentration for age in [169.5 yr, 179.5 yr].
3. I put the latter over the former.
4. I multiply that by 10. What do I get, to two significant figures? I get 9.6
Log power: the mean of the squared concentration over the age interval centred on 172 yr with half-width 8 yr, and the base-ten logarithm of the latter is 3.44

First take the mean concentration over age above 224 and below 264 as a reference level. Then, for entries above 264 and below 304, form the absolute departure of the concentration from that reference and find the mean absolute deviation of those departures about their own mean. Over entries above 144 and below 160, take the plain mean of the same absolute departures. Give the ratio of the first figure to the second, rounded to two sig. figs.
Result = 0.27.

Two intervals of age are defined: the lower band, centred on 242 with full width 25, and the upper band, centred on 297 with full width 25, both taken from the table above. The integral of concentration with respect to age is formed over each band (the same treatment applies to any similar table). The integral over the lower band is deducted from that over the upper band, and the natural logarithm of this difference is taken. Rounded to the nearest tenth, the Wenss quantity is 3.2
